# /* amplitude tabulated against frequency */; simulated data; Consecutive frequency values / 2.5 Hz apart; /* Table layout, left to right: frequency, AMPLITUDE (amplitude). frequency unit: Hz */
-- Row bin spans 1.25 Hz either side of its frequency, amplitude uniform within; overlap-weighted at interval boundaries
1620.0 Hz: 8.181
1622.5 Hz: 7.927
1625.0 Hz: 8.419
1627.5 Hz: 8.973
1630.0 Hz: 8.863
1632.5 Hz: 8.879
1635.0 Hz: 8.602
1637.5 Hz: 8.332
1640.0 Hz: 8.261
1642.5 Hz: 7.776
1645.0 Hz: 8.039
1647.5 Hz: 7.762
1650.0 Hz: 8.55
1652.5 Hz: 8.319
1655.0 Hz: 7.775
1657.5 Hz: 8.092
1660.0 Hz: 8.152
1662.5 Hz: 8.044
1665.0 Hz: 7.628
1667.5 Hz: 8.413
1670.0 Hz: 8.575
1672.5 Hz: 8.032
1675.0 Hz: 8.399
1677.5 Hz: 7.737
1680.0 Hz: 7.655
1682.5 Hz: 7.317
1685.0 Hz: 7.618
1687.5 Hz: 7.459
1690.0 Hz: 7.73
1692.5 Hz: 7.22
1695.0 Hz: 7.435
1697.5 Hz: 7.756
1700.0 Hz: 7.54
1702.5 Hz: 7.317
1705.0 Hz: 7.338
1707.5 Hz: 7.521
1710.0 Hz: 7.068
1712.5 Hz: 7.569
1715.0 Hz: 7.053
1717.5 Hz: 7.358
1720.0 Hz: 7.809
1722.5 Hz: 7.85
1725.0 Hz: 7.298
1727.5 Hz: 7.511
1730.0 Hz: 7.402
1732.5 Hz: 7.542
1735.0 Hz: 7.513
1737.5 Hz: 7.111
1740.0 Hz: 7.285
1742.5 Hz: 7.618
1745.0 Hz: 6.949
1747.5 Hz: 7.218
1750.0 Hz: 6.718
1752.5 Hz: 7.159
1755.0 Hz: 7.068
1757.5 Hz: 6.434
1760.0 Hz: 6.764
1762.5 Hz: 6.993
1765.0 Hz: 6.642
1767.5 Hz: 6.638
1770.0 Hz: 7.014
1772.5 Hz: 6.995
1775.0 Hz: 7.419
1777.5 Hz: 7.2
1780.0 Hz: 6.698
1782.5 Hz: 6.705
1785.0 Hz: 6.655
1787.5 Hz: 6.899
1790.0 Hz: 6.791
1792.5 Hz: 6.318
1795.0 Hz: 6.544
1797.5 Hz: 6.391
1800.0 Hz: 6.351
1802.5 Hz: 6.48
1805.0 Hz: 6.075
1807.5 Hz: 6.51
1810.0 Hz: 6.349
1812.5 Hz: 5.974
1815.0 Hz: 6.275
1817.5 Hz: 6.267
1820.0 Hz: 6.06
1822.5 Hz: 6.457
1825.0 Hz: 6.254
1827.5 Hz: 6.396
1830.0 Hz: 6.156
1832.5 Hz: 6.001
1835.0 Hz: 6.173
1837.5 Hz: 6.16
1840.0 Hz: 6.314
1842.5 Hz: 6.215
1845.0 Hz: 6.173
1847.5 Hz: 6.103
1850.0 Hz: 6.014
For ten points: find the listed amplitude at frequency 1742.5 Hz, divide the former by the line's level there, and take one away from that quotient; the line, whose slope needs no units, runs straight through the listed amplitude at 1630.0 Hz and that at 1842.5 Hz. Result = 0.021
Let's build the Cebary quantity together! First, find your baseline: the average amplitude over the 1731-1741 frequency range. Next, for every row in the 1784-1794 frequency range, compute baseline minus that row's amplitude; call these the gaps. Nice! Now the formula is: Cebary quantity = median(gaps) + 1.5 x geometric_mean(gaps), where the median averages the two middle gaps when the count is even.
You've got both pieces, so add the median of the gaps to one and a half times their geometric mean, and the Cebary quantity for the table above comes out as 1.6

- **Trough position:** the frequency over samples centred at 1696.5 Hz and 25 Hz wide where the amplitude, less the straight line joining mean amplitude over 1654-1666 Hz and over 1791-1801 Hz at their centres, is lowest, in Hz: 1692.5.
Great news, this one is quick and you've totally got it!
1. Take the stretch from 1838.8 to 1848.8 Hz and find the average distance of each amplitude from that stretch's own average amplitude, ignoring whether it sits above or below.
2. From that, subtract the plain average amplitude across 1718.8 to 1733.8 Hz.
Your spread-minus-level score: -7.5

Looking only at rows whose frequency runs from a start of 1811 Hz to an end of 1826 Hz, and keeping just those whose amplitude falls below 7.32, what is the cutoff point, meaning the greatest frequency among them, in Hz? 1825.0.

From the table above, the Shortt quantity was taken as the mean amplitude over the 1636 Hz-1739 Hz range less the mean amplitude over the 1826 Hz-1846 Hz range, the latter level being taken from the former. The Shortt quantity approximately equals 1.53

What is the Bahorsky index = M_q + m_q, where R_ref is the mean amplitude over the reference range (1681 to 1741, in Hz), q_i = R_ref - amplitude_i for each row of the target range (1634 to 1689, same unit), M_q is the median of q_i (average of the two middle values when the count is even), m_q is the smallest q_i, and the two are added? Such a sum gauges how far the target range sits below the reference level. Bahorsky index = -1.8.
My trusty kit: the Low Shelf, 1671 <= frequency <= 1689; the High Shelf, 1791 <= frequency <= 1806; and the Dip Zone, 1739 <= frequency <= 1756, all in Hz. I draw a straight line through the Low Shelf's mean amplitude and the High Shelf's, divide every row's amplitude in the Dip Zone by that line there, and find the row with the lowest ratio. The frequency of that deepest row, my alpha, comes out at 1750.0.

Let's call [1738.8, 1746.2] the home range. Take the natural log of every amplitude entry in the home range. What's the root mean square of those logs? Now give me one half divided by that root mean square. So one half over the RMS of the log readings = 0.252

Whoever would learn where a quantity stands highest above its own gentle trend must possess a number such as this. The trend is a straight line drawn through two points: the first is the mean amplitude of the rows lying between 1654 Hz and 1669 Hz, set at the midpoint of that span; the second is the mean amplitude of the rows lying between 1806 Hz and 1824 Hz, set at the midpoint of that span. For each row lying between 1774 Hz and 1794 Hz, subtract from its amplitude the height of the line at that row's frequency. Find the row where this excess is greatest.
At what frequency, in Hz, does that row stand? 1775.0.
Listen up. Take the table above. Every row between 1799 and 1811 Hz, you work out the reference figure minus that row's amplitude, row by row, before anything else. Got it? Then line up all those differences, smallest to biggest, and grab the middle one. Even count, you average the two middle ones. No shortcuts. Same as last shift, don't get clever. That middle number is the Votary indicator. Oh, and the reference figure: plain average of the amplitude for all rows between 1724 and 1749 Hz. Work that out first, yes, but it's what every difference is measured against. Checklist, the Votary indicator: 1.0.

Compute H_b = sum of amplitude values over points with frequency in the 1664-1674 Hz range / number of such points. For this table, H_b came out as 8.2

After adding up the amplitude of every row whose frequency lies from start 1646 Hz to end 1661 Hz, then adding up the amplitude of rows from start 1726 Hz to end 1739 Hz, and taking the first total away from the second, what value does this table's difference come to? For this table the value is -12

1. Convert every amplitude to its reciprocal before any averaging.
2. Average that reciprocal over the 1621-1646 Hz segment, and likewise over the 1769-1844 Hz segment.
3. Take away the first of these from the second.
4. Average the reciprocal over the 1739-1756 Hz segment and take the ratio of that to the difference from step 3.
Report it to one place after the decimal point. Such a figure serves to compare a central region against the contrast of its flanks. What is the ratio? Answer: 3.9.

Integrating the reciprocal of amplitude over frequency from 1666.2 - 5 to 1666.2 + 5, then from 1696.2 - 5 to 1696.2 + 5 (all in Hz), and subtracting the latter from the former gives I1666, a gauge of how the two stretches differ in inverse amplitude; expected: -0.11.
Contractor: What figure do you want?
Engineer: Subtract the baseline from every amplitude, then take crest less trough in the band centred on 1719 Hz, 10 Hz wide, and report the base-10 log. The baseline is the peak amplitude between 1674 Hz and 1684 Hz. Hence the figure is -0.1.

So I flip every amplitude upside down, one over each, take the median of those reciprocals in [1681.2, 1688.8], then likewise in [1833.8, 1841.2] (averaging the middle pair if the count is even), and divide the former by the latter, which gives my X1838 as 0.828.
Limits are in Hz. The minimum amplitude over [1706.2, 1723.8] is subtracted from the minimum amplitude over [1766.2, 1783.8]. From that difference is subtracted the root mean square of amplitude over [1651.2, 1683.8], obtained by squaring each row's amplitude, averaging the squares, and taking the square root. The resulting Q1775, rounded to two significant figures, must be -8.4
